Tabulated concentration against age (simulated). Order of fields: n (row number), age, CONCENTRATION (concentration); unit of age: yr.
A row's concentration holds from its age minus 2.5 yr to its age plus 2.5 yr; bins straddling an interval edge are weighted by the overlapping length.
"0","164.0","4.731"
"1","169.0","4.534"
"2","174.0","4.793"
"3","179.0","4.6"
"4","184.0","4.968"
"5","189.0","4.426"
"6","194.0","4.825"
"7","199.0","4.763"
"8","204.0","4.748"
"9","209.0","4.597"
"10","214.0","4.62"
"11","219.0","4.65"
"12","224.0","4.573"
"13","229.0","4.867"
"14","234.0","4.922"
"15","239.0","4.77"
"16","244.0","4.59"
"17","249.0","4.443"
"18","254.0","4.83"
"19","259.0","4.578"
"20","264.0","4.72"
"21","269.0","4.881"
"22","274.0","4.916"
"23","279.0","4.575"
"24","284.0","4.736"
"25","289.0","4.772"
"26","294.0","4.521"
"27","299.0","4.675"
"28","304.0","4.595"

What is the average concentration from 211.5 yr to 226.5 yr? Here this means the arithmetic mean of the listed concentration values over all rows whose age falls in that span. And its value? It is 4.61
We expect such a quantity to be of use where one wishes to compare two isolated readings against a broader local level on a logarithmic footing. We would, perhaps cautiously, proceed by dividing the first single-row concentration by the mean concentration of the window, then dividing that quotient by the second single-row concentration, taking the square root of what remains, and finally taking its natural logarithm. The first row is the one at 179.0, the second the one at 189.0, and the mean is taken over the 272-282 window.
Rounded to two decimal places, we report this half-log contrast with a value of -0.76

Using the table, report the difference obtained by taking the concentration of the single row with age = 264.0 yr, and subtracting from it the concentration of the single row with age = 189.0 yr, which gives 0.3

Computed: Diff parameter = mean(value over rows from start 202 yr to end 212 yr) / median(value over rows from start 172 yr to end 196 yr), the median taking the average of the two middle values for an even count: 0.97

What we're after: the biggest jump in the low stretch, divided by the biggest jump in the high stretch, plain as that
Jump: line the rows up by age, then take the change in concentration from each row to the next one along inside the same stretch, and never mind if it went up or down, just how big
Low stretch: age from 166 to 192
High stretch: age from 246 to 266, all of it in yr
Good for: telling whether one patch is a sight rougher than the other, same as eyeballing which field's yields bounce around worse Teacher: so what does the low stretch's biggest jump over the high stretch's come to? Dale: 1.4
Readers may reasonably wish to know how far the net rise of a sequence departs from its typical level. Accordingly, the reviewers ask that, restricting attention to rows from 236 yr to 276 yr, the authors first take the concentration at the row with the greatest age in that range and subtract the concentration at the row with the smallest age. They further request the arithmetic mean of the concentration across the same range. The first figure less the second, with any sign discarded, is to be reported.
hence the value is 4.6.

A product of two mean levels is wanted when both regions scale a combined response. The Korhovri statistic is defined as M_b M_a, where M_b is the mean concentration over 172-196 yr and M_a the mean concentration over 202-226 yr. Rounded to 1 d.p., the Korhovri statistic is 21.9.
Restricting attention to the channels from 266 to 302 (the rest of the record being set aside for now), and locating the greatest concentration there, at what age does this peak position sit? 274.0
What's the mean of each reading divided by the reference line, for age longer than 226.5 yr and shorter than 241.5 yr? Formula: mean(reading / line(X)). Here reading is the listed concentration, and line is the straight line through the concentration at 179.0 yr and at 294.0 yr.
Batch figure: 1.06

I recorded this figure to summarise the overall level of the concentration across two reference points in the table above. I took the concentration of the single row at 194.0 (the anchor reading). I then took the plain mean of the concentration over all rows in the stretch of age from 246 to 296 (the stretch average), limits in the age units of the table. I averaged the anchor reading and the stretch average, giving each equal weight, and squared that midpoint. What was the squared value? 22.7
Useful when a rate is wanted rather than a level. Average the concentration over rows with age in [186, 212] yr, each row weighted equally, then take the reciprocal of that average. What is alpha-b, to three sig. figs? 0.214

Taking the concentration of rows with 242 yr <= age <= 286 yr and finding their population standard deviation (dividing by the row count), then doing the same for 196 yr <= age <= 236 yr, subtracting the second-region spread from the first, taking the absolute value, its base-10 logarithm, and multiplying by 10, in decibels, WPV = -15.1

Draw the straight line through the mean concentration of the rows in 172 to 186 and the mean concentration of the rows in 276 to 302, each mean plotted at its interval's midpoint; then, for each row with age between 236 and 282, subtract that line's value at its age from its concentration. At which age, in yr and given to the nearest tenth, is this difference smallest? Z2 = 249.0 yr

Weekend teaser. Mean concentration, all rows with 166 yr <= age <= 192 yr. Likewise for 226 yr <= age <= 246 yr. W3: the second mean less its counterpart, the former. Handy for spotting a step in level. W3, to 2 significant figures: 0.12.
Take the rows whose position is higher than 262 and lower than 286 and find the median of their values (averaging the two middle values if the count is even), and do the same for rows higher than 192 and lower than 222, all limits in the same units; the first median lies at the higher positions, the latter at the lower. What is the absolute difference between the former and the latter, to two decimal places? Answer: 0.04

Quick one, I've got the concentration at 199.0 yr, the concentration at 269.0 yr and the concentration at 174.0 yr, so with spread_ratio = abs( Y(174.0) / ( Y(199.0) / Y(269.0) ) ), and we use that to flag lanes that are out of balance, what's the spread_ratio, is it 4.91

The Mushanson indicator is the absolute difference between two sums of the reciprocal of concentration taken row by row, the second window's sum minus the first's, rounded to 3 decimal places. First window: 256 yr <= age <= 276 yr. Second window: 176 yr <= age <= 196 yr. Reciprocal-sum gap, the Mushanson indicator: 0.013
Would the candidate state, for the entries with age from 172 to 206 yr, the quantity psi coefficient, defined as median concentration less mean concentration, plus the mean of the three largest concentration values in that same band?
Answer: 4.89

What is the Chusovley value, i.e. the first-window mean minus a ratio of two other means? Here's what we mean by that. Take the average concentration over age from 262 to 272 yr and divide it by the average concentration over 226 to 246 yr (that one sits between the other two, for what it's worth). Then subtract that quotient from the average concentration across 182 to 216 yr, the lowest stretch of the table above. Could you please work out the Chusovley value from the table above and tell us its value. 3.70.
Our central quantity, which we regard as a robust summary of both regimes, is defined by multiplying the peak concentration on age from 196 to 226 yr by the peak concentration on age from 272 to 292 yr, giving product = 23.4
